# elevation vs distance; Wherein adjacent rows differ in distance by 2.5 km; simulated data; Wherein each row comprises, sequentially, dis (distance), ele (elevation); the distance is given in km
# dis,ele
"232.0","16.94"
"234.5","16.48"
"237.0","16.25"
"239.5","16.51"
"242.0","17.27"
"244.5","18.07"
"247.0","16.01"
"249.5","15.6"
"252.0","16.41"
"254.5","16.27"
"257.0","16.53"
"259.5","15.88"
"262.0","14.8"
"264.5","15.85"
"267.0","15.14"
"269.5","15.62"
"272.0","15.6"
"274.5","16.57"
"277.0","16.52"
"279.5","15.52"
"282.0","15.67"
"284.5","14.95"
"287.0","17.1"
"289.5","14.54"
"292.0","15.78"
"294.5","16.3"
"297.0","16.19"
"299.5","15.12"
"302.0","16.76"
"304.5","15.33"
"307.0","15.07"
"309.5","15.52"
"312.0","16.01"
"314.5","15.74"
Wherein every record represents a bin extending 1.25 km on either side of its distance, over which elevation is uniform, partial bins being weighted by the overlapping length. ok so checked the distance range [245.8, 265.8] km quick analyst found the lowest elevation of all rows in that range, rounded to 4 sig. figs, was 14.80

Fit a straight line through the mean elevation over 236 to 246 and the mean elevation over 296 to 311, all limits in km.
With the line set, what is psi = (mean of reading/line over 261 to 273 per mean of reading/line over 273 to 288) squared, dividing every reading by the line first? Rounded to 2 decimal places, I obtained 0.89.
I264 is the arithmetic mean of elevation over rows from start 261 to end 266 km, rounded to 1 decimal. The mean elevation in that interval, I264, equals 15.3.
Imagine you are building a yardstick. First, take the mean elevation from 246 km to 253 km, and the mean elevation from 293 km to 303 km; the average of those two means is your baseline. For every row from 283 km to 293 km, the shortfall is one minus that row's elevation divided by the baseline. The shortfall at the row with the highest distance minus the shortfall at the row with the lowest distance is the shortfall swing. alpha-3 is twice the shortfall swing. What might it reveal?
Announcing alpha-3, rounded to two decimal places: -0.10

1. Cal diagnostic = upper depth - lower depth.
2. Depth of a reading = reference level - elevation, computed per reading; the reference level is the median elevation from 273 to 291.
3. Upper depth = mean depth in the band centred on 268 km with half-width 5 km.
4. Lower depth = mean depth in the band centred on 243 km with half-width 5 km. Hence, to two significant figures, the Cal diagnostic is 1.4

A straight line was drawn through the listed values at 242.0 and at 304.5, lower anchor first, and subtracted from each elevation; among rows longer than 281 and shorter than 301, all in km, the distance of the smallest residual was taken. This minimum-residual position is 289.5 km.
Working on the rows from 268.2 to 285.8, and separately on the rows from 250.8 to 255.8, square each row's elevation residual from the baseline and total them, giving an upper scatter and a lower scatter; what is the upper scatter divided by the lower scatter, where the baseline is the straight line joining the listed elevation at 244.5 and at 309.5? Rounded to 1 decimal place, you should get 2.3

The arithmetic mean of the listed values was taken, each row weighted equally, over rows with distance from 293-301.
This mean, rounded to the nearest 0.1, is 15.9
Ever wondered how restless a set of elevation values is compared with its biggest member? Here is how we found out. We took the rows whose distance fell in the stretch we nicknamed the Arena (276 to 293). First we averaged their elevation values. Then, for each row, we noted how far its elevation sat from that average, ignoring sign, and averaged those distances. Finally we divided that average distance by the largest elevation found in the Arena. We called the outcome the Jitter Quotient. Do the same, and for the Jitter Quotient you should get 0.037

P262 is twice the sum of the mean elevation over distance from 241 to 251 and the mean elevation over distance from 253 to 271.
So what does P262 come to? 64.9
